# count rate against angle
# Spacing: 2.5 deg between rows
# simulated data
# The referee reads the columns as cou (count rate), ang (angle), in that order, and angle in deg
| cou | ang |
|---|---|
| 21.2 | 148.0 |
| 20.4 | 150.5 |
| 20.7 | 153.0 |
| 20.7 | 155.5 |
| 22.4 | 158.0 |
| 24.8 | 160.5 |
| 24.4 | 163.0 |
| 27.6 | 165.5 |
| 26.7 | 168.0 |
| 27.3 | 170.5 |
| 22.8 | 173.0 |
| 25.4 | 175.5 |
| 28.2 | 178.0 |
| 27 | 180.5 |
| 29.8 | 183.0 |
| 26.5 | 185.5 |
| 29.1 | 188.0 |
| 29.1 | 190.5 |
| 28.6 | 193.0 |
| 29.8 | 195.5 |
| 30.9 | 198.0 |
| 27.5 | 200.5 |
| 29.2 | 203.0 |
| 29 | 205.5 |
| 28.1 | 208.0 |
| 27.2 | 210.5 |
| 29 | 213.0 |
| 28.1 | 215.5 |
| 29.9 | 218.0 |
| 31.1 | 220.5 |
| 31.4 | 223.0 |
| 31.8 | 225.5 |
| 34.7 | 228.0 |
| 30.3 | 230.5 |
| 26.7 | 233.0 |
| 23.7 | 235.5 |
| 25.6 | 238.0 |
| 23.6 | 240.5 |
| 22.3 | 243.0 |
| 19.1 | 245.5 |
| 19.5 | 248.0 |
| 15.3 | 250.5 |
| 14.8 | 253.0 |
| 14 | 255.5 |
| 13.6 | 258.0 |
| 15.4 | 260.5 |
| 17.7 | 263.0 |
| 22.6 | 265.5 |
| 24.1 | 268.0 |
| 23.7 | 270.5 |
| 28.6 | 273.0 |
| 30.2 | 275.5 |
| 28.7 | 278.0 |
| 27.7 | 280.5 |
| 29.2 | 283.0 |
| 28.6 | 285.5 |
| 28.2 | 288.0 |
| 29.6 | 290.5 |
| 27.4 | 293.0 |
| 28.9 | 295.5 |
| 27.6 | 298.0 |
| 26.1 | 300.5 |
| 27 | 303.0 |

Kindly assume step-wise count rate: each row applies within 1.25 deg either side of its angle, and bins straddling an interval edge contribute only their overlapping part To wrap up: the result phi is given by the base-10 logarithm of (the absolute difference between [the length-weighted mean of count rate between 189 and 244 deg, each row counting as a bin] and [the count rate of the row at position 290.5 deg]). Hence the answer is 0.0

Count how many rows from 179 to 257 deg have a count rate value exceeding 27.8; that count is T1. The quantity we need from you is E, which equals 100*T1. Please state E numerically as 1700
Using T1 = 17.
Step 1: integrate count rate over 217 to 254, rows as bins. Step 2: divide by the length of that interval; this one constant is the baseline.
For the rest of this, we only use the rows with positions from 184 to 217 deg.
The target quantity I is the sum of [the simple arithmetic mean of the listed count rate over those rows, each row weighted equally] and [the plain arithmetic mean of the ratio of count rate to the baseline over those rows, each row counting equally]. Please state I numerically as 29.8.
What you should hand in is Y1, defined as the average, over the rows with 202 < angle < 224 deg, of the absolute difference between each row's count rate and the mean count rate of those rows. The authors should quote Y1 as 1.1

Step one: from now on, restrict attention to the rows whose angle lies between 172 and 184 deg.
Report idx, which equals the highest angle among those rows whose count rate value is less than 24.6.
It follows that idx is 173.0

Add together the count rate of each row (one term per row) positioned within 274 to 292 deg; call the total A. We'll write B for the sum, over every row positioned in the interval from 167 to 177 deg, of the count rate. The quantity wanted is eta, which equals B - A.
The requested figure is -100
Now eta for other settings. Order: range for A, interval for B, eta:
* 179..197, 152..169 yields -33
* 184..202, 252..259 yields -159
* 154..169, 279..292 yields -3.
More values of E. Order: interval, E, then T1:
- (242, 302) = 800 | 8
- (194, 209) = 500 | 5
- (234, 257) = 0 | 0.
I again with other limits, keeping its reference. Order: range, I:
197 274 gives 25.8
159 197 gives 28.2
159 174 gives 26.6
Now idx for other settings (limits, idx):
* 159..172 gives 163.0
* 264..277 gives 270.5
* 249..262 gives 260.5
